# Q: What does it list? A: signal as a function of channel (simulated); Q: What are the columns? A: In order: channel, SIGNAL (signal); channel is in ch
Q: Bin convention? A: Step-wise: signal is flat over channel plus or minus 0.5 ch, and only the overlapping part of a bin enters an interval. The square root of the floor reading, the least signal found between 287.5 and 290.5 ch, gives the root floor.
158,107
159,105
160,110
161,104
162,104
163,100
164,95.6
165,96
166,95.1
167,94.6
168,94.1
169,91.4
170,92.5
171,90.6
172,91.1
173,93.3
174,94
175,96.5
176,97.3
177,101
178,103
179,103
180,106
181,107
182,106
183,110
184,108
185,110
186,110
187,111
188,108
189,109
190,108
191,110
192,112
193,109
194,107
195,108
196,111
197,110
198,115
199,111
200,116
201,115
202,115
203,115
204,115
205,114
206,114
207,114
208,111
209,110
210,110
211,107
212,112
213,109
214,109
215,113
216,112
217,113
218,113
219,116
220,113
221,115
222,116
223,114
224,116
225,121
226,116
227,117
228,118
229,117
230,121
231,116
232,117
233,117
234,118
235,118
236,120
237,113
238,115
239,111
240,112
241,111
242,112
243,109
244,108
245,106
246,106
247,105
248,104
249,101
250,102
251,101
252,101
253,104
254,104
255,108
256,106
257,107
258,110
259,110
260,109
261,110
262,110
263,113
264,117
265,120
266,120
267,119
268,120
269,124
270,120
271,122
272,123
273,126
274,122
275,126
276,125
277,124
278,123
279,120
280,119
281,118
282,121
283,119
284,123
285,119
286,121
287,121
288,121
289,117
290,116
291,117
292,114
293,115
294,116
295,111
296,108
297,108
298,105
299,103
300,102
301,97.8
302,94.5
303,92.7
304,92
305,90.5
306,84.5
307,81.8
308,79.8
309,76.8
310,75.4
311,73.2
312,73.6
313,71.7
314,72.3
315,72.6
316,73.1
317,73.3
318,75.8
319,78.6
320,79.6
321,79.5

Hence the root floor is 10.8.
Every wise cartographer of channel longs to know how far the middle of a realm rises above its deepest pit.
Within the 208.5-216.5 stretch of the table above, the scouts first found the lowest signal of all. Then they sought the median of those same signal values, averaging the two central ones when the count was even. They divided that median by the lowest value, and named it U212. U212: 1.03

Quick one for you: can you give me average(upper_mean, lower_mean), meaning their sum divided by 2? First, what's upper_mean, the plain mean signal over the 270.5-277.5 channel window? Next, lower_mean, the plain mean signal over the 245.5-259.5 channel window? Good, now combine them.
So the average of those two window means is 114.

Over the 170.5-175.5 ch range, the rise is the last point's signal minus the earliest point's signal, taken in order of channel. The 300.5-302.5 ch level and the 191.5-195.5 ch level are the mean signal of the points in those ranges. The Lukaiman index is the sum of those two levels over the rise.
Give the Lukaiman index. 35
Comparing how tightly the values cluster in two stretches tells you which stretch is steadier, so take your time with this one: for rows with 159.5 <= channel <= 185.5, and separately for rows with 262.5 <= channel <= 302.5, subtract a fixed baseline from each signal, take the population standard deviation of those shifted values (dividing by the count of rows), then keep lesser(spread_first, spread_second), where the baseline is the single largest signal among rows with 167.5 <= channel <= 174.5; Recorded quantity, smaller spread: 6.4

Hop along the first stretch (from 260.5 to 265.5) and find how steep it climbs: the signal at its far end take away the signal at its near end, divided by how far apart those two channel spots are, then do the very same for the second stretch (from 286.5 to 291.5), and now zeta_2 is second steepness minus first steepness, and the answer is -3.5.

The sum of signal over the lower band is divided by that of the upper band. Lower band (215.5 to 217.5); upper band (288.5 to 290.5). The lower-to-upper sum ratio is 0.97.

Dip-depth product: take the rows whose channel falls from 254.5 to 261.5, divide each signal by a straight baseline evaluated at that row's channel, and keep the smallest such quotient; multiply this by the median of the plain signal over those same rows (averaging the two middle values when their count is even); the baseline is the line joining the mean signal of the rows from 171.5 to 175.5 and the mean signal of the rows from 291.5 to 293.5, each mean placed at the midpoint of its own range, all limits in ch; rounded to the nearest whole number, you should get 107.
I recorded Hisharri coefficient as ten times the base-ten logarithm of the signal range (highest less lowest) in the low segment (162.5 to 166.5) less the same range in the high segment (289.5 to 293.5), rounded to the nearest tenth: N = 2.8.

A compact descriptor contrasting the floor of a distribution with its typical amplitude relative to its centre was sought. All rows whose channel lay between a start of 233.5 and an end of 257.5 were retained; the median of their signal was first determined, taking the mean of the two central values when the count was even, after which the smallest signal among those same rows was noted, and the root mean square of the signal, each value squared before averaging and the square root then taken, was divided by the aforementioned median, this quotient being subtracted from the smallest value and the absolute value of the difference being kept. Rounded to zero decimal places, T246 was 100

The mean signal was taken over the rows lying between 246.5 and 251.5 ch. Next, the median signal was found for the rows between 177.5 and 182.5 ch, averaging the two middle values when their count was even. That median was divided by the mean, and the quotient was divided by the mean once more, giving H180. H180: 0.010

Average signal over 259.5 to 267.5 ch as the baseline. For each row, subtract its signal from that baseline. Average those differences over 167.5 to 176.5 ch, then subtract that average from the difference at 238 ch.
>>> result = -22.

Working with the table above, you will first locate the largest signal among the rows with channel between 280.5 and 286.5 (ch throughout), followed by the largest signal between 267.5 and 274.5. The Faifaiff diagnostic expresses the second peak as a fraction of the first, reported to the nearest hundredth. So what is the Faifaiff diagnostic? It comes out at 1.02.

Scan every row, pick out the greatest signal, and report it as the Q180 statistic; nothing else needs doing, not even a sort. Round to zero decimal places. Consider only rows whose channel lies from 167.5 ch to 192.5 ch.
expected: 112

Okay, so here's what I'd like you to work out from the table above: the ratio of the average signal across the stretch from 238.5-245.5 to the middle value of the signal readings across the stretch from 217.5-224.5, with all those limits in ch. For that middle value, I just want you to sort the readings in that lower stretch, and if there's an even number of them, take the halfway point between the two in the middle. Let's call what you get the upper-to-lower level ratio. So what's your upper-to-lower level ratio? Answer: 0.96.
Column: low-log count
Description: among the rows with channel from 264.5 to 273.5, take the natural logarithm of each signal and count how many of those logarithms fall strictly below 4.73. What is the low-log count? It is 0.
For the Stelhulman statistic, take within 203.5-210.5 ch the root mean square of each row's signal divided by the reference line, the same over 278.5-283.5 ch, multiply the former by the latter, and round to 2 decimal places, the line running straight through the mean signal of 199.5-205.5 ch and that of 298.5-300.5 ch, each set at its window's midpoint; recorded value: 1.12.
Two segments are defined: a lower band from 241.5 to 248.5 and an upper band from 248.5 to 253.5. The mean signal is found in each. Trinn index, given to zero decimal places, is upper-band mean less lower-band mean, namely -5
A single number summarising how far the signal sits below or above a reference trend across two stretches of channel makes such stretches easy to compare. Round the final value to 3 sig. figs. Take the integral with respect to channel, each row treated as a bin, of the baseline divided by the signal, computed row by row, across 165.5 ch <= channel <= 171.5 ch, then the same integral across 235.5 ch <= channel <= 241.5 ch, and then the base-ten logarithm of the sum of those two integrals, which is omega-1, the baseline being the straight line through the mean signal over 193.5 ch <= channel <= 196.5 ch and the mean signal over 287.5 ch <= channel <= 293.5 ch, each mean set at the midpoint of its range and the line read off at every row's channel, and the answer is 1.11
